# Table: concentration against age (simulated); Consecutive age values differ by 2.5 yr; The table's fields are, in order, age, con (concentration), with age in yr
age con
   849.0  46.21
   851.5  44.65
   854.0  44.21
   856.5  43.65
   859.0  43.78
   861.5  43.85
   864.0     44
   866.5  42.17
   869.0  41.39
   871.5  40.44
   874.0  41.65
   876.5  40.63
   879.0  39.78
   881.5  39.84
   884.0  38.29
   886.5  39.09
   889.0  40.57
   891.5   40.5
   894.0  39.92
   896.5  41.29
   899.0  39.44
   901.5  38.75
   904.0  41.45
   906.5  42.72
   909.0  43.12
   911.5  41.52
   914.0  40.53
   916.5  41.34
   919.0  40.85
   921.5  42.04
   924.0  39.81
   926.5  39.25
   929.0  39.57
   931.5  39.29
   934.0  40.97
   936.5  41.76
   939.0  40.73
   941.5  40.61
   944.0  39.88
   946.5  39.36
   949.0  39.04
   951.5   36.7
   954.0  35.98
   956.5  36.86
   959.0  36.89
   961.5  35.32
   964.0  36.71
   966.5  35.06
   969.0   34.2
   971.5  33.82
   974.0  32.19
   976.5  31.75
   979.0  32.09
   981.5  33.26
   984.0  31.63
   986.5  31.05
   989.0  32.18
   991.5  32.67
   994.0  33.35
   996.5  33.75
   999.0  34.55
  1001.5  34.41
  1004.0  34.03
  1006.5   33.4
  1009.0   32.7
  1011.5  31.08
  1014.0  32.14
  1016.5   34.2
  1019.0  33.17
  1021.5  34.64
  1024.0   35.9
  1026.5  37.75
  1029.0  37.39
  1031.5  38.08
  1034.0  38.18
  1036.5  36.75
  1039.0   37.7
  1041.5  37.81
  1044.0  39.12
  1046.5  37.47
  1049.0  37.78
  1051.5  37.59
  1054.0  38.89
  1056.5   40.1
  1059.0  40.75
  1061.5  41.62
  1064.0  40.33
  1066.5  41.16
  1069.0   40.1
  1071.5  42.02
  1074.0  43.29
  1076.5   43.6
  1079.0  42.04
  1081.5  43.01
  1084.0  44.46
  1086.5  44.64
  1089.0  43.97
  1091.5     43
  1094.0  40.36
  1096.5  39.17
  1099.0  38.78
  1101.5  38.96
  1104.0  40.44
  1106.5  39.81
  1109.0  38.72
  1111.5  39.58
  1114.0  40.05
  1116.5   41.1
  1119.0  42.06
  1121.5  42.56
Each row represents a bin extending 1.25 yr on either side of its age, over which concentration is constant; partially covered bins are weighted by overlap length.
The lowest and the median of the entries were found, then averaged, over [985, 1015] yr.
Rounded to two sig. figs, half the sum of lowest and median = 32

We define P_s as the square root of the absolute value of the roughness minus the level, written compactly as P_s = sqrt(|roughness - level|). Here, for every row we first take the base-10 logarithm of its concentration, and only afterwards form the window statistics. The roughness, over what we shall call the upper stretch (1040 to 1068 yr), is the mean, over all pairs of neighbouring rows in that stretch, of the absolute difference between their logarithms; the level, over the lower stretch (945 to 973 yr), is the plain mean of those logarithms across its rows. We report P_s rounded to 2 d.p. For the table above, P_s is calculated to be 1.24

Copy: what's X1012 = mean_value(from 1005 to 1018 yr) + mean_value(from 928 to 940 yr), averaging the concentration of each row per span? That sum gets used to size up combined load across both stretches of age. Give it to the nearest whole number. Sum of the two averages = 73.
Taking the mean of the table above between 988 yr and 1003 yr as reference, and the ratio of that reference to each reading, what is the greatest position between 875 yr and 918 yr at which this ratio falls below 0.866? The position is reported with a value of 916.5 yr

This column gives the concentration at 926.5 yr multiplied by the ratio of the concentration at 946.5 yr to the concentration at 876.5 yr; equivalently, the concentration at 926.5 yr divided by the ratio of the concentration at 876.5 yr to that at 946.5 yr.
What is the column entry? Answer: 38.0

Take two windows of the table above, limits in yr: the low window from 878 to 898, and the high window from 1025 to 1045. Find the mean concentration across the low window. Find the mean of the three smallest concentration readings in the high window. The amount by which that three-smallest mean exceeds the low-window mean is -3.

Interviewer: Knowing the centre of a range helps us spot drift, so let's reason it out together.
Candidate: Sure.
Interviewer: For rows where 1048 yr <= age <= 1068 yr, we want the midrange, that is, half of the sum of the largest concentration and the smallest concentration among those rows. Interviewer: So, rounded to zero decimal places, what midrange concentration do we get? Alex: 40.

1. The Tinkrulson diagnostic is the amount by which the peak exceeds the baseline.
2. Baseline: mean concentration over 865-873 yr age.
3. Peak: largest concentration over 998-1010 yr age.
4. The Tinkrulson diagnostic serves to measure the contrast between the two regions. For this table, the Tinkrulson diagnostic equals -7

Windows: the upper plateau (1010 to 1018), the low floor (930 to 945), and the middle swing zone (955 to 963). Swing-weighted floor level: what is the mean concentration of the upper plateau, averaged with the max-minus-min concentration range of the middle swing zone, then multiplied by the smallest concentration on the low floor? 669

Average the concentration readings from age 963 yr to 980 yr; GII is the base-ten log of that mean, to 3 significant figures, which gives 1.53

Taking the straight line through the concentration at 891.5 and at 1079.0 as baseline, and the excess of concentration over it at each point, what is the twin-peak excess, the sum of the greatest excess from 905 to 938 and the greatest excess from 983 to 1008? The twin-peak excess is -4.4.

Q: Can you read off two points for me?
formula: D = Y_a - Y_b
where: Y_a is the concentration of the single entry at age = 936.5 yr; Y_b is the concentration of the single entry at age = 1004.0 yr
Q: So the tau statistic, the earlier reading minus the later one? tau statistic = 8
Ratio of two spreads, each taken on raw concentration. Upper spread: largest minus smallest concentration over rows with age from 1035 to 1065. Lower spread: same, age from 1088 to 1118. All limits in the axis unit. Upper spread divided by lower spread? 0.93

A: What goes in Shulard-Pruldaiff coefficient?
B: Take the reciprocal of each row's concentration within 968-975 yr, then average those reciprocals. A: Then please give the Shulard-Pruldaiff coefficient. 0.030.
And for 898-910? 0.024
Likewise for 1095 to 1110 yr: 0.025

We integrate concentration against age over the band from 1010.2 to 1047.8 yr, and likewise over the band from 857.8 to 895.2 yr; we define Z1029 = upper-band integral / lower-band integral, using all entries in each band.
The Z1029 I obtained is 0.88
